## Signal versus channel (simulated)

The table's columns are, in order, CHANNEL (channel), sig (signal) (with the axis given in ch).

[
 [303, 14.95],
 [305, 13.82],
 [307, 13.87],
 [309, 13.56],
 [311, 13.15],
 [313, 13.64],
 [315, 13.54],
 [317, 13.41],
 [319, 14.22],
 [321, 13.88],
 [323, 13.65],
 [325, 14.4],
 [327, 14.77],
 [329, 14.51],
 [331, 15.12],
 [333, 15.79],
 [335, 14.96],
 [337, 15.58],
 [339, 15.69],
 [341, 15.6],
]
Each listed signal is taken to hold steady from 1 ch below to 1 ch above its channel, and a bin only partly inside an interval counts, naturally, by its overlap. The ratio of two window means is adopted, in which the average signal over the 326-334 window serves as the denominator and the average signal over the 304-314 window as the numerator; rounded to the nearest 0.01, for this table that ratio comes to 0.90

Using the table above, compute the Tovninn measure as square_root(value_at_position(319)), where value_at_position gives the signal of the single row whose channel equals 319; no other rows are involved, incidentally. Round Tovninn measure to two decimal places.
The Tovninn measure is 3.77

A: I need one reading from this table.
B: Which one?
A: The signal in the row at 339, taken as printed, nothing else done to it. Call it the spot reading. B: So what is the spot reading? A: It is 15.69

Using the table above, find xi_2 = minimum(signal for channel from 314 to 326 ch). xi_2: 13.41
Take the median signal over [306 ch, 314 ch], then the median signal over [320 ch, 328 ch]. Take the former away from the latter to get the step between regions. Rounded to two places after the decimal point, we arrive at 0.54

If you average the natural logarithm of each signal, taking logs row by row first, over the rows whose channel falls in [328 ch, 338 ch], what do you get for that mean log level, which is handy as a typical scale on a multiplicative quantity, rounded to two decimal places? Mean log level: 2.72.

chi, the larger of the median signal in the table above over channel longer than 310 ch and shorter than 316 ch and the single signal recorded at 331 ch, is 15.1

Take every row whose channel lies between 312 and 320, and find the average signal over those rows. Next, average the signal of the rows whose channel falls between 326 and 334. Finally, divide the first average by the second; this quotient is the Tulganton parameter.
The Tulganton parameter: 0.91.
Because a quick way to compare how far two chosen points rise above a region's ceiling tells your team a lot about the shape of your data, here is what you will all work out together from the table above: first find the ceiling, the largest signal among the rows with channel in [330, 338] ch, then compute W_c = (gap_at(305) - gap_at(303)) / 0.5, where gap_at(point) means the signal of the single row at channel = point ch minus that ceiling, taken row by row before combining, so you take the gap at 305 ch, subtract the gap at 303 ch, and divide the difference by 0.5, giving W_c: -2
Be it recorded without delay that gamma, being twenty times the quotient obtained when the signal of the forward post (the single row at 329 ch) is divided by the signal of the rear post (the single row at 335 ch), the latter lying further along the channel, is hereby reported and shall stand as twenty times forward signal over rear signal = 19.4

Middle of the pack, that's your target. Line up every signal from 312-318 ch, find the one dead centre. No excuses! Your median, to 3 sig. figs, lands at 13.5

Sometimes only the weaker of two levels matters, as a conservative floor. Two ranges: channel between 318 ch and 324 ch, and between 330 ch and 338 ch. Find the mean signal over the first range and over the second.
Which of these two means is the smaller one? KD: 13.9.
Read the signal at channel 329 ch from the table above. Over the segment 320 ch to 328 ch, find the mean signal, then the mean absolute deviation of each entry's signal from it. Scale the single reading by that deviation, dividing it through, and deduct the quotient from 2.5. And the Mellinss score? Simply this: -33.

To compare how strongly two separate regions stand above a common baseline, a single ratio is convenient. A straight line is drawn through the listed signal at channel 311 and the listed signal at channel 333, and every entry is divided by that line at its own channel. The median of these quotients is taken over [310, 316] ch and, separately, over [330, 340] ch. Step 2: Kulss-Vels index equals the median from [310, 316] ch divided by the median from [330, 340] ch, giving 1.04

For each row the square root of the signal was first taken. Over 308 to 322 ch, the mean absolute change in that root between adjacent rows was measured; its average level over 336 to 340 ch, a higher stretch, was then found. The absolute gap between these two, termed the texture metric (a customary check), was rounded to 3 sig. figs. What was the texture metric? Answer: 3.90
